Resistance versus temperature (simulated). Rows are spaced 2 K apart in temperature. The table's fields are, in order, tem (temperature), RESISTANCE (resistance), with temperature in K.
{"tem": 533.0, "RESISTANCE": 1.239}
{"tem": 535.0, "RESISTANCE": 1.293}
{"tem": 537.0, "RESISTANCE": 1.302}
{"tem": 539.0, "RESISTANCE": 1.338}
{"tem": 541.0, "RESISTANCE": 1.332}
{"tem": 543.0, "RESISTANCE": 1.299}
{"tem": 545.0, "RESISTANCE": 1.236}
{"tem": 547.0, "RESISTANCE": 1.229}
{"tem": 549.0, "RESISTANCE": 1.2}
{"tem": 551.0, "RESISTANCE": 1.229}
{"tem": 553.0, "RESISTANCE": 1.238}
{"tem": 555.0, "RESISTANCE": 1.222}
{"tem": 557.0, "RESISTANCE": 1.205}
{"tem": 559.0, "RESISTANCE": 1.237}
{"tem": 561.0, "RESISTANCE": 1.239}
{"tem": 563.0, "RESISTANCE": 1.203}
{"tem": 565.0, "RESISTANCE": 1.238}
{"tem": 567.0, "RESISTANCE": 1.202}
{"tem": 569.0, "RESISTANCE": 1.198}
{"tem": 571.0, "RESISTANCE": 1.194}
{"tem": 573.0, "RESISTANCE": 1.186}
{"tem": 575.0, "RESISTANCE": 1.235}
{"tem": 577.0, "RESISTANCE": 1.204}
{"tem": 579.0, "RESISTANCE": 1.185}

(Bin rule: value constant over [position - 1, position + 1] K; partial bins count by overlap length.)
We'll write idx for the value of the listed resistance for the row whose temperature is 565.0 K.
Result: 1.238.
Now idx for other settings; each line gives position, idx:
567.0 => 1.202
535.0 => 1.293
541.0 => 1.332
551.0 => 1.229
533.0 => 1.239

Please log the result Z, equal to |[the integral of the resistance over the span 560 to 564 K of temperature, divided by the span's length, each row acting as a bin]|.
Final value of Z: 1.22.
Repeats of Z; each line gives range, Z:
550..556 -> 1.23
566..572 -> 1.20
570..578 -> 1.20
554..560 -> 1.22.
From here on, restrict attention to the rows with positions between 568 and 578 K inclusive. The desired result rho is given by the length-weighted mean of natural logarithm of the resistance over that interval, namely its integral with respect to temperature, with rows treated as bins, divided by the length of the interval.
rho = 0.185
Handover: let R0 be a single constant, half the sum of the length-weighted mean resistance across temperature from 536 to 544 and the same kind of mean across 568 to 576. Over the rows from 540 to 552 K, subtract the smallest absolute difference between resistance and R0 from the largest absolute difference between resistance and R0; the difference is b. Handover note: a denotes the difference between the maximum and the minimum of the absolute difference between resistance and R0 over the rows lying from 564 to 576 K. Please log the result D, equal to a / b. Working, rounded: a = 0.052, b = 0.047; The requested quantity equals 1.11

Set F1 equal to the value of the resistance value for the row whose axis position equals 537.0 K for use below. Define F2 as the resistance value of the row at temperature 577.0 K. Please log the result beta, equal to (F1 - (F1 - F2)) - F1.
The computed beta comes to -0.098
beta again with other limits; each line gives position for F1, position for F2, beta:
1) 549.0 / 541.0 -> 0.132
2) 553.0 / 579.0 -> -0.053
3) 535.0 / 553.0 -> -0.055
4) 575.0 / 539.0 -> 0.103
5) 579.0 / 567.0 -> 0.017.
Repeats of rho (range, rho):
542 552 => 0.214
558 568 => 0.202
